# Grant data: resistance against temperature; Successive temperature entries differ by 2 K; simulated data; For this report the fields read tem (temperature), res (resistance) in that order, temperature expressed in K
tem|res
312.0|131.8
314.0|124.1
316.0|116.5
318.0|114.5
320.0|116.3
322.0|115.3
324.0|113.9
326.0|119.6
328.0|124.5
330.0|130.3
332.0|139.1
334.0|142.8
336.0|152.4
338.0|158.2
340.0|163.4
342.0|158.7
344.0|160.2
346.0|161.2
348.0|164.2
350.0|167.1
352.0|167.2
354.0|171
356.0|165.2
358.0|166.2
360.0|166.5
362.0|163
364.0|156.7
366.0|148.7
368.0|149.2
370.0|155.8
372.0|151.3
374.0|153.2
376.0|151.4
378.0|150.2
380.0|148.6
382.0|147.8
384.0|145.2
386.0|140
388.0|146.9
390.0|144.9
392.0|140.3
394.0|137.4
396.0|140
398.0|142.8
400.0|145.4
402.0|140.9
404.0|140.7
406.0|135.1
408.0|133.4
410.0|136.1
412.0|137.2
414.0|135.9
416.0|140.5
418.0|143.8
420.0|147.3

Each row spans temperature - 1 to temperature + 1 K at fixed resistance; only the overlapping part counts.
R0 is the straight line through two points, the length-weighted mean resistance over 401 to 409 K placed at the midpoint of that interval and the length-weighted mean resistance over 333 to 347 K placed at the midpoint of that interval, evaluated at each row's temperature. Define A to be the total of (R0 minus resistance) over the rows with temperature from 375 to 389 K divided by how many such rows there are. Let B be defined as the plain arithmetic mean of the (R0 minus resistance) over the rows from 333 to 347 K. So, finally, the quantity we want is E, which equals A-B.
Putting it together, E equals -3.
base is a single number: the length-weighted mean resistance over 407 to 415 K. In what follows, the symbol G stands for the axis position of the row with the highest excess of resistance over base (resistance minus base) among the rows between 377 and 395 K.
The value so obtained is 378.0 K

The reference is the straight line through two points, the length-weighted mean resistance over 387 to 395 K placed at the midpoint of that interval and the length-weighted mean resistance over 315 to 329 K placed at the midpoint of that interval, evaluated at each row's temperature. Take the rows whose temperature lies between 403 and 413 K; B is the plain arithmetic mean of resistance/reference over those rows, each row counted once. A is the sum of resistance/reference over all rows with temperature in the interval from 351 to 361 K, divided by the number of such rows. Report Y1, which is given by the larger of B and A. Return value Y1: 1.29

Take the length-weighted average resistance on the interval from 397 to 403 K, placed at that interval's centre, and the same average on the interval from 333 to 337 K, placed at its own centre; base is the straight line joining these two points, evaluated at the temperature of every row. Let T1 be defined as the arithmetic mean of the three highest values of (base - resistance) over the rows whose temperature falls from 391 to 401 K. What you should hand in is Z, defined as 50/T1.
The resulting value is 11.8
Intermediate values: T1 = 4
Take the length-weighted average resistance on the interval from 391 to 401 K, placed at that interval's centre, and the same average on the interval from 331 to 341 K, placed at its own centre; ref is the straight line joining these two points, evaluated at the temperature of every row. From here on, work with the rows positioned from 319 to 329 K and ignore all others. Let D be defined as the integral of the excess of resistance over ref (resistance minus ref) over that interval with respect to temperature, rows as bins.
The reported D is -353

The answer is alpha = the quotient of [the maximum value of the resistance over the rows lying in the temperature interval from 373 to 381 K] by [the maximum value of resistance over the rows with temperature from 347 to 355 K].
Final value 0.90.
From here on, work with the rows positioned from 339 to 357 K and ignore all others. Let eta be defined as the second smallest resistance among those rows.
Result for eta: 160.2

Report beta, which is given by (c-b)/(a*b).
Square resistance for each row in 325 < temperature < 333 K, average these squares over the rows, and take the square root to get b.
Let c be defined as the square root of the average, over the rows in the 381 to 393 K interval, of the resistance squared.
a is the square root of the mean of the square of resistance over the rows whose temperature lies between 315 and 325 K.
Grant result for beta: 0.0011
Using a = 115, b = 129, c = 144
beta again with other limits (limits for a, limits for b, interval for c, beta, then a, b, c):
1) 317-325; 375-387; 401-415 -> -0.0006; 115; 147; 137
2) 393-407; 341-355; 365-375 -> -0.0005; 140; 164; 152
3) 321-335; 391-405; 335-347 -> 0.0010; 127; 141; 159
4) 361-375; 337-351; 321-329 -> -0.0017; 154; 162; 118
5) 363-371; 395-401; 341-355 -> 0.0010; 153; 143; 164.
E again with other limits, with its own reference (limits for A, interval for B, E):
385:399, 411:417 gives 3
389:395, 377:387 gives 3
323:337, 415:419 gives 36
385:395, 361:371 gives 6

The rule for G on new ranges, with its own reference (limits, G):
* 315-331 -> 330.0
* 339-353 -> 352.0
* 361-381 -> 362.0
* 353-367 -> 354.0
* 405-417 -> 416.0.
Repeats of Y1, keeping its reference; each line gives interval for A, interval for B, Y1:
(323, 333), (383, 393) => 1.05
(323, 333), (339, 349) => 1.29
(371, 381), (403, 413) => 1.10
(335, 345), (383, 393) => 1.28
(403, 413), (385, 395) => 1.00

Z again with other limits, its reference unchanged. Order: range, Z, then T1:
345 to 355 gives -2.9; -17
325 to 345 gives 2.1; 23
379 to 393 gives 23.9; 2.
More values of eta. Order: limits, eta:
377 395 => 140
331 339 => 142.8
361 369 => 149.2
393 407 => 137.4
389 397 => 140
